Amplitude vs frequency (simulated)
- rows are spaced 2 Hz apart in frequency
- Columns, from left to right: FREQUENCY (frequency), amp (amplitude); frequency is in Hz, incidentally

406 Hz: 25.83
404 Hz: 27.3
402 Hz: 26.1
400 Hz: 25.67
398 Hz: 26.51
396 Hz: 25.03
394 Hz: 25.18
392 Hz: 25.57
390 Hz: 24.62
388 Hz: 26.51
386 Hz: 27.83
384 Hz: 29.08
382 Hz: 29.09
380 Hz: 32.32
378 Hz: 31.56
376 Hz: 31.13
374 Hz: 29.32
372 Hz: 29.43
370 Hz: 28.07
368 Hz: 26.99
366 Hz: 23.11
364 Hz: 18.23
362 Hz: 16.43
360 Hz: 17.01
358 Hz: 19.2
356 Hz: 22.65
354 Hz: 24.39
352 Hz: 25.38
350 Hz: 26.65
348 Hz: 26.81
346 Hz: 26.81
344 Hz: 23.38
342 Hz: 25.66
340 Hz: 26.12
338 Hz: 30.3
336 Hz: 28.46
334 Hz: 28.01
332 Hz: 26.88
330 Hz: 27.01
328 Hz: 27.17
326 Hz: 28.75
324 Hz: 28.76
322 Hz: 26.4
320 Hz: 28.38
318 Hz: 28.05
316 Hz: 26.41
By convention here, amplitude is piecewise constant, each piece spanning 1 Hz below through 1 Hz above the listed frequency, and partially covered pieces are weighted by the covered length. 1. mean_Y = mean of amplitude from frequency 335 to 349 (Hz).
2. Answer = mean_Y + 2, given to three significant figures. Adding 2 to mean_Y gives 28.8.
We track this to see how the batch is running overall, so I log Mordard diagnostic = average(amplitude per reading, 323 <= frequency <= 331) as 27.9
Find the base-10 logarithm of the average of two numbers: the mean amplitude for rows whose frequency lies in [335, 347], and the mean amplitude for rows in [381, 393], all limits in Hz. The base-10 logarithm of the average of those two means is 1.43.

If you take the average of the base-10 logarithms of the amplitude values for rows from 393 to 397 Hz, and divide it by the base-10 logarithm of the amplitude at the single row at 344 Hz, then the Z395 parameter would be 1.02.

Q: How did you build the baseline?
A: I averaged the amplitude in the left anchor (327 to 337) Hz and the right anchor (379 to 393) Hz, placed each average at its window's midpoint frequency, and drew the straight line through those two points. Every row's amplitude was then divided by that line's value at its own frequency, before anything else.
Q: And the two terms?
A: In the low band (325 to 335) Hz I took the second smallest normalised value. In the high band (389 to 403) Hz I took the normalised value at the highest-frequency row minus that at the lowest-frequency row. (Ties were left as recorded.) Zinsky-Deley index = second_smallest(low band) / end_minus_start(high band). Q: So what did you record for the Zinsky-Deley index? 19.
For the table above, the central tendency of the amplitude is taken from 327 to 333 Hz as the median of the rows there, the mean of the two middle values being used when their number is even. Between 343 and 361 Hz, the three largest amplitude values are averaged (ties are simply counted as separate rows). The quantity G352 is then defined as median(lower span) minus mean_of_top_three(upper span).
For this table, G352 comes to 0.3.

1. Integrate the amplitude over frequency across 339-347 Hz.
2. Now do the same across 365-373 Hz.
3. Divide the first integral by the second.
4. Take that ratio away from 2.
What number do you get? 1.1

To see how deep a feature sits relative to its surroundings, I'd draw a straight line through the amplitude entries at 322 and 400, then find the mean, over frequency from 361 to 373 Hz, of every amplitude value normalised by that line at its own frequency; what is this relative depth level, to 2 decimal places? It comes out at 0.91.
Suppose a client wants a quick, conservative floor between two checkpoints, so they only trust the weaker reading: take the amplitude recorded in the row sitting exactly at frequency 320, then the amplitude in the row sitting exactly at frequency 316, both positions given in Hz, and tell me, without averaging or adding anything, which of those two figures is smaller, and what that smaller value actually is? 26.4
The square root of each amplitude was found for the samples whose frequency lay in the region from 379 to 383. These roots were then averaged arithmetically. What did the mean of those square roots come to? 5.54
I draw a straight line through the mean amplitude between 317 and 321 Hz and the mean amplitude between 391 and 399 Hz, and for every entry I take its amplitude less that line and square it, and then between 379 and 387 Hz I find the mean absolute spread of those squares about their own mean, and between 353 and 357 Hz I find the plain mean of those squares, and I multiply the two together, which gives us 146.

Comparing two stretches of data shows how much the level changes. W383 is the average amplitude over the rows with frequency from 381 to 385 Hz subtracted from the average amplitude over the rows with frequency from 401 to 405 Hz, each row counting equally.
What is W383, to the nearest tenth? -2.4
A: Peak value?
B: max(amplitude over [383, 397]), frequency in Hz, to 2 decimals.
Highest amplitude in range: 29.08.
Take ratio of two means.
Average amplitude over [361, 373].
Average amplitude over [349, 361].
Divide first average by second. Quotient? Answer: 1.05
